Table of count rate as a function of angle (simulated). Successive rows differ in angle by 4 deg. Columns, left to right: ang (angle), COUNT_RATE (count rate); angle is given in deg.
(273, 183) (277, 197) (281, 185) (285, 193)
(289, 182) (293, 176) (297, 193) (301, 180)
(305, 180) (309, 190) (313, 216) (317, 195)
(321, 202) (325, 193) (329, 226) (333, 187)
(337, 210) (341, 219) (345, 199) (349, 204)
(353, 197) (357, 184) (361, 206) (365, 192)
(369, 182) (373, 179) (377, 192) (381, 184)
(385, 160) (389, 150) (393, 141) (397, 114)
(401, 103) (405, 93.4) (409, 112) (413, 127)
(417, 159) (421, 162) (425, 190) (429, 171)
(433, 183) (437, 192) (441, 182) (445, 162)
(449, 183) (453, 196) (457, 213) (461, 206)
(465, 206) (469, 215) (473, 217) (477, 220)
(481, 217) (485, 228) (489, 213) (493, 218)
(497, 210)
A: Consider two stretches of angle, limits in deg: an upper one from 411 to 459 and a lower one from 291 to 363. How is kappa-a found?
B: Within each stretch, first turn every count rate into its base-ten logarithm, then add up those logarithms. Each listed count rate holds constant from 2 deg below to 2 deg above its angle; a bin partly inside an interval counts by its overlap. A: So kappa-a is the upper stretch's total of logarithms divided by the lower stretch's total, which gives 0.7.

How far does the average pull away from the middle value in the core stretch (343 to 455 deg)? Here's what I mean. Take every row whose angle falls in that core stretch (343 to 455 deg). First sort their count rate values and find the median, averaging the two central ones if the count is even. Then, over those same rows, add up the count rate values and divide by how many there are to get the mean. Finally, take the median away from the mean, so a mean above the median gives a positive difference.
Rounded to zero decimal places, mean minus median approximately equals -14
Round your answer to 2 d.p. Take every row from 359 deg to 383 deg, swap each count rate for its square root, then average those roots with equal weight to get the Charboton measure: 13.75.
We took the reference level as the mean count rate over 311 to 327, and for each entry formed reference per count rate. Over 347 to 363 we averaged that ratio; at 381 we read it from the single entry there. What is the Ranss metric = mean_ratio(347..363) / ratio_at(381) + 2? 2.93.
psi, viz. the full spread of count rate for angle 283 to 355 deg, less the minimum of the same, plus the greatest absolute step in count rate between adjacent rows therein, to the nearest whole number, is -87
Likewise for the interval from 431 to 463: -90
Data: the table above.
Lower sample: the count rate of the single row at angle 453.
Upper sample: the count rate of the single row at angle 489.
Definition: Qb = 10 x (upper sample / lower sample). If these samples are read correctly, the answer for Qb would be 10.9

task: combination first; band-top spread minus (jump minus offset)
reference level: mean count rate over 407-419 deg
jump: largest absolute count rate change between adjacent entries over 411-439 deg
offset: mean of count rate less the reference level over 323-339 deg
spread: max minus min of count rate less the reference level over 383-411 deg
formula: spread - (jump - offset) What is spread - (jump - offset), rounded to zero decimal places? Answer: 106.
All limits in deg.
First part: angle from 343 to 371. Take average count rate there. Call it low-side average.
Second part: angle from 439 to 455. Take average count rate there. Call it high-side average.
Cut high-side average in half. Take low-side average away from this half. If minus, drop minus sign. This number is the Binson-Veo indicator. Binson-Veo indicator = 104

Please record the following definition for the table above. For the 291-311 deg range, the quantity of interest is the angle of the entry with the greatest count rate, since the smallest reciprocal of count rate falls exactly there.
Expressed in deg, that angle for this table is 297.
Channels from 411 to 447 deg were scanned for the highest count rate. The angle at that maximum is 437 deg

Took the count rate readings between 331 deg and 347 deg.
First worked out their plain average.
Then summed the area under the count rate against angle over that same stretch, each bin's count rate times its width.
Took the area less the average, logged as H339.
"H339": 3056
